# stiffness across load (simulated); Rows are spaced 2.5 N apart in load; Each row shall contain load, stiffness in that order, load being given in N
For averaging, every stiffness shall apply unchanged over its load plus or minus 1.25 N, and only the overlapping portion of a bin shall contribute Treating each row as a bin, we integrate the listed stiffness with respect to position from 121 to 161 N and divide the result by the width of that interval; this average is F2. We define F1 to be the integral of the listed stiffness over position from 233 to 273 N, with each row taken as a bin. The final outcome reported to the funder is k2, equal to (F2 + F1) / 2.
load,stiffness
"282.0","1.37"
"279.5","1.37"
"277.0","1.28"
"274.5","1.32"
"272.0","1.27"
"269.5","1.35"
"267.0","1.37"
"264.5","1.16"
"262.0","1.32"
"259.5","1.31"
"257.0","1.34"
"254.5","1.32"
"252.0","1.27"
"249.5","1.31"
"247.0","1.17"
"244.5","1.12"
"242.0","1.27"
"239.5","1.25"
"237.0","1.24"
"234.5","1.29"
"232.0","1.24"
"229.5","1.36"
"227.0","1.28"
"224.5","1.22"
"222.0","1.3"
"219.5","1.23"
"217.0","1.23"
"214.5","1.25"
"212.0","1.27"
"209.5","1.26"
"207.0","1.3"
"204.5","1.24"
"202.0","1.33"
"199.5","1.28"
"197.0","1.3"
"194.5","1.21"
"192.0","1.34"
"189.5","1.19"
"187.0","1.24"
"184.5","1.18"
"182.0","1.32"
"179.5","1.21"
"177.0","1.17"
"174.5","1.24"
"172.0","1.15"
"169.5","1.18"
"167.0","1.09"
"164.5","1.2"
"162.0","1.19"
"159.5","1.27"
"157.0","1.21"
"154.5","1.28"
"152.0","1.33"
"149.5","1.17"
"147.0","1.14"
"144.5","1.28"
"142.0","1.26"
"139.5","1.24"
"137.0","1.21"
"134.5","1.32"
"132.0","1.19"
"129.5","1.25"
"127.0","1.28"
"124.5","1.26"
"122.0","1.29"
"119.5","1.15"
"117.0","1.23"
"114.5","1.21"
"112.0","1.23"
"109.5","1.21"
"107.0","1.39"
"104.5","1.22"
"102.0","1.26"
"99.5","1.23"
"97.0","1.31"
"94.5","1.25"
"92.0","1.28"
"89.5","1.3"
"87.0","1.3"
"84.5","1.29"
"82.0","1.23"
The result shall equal 26.1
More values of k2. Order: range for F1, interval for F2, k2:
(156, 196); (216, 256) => 24.9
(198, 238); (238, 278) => 26.0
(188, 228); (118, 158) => 25.9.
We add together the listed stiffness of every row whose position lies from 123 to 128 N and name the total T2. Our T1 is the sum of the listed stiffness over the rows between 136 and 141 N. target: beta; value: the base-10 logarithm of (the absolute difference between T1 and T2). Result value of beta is -1.0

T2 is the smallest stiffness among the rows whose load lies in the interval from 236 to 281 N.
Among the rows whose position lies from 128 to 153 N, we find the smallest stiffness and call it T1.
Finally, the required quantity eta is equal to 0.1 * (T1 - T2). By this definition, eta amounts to 0.0020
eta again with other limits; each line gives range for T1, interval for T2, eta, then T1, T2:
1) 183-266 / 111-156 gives -0.0020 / 1.12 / 1.14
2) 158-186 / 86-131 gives -0.0060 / 1.09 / 1.15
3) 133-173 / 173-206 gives -0.0080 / 1.09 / 1.17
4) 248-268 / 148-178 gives 0.0070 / 1.16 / 1.09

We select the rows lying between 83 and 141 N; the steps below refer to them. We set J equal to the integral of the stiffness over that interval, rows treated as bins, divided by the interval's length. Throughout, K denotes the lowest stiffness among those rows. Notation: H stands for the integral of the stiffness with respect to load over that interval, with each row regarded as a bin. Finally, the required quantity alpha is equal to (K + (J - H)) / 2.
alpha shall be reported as -35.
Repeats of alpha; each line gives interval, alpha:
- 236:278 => -26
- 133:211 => -47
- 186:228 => -25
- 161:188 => -15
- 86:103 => -10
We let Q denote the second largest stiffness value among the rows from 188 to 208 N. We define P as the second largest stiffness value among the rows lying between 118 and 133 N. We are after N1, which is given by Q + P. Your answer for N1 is 2.61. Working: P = 1.28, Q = 1.33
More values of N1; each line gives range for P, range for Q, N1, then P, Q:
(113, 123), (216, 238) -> 2.53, 1.23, 1.3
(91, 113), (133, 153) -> 2.63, 1.31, 1.32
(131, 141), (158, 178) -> 2.48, 1.24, 1.24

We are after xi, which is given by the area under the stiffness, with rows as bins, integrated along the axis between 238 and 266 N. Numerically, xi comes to 35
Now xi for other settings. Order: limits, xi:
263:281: 23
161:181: 24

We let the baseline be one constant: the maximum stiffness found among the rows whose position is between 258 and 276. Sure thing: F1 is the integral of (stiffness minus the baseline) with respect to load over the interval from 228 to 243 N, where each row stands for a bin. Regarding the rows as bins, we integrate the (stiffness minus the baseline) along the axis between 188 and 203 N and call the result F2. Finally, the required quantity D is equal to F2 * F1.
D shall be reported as 2.1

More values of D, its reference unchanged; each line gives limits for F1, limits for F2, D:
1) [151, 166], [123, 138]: 3.4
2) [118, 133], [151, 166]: 3.8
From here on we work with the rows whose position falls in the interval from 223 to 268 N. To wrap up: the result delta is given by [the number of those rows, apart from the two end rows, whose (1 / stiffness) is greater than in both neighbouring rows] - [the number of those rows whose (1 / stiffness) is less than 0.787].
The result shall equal -3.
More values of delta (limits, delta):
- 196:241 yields -2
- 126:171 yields 1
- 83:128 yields -1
